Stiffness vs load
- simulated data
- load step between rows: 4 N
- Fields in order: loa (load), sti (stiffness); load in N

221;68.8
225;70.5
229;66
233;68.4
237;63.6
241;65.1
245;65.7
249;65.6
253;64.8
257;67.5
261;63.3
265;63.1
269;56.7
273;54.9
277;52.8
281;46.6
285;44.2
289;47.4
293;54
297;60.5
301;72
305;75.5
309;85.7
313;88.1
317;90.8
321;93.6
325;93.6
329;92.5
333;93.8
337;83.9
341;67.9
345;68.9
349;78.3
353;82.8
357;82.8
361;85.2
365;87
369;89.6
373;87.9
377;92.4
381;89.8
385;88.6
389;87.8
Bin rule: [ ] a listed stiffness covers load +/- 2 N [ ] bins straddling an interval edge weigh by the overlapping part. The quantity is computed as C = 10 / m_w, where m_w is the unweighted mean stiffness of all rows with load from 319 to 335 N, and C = 0.107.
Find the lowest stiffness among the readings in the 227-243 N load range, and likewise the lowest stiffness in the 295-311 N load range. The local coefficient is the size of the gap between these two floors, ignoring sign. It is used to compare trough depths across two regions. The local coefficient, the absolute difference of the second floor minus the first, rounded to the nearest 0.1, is 3.1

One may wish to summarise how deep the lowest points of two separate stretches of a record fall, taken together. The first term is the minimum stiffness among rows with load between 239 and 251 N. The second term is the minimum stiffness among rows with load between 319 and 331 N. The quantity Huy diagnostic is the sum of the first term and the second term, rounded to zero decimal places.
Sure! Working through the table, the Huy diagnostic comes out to 158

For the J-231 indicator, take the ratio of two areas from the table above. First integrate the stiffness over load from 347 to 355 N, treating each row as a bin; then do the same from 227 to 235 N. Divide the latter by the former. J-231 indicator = 0.83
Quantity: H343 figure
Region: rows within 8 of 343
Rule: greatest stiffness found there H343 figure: 83.9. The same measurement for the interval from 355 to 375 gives 89.6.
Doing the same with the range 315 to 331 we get 93.6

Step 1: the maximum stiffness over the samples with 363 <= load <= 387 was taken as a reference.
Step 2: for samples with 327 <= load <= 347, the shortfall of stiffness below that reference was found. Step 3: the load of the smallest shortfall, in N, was 333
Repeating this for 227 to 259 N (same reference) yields 233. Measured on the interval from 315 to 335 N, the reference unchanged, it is 333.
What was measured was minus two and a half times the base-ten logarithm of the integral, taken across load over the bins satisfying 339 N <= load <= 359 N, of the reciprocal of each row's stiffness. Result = 1.4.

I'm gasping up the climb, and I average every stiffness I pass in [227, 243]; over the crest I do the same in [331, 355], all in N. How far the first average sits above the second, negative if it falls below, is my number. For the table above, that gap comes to -13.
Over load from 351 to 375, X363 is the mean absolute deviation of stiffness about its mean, 2.3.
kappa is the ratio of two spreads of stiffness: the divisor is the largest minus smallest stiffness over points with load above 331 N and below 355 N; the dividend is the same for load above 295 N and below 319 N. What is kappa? 1.17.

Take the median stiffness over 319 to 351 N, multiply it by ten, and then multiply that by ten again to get 8820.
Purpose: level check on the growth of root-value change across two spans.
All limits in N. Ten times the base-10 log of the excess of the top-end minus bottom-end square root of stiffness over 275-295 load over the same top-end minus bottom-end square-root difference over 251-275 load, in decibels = -1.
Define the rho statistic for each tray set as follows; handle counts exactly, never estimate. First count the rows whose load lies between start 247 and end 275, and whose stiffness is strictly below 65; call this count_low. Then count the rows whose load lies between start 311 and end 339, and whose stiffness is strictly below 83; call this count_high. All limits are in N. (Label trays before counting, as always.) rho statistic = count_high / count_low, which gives 0.0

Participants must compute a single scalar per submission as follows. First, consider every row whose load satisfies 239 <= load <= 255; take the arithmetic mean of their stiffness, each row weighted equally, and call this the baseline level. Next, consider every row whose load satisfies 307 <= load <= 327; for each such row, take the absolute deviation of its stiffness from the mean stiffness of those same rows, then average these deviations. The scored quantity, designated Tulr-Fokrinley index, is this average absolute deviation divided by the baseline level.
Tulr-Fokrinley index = 0.042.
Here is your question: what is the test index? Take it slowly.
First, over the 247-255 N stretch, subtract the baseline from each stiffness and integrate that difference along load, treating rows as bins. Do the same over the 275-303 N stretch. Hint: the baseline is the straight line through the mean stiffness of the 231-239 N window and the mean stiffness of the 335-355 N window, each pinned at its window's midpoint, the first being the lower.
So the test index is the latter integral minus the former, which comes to -462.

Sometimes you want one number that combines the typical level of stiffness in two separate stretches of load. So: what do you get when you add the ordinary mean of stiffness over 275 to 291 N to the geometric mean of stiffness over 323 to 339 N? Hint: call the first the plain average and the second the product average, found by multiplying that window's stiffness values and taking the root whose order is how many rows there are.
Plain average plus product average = 139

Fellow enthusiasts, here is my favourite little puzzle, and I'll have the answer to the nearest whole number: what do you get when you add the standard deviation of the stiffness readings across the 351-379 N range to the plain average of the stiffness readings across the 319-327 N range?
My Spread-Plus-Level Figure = 97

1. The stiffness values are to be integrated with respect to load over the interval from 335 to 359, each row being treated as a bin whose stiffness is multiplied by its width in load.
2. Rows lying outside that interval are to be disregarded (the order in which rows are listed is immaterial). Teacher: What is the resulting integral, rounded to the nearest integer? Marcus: 1858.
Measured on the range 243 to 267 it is 1560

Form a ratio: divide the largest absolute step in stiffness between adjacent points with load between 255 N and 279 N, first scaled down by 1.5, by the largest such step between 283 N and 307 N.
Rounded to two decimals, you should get 0.37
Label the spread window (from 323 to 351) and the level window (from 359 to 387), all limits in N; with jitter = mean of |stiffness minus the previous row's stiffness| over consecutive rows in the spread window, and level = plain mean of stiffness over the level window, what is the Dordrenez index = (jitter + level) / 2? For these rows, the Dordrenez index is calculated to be 48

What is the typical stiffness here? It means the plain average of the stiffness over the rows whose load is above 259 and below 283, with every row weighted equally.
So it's 56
